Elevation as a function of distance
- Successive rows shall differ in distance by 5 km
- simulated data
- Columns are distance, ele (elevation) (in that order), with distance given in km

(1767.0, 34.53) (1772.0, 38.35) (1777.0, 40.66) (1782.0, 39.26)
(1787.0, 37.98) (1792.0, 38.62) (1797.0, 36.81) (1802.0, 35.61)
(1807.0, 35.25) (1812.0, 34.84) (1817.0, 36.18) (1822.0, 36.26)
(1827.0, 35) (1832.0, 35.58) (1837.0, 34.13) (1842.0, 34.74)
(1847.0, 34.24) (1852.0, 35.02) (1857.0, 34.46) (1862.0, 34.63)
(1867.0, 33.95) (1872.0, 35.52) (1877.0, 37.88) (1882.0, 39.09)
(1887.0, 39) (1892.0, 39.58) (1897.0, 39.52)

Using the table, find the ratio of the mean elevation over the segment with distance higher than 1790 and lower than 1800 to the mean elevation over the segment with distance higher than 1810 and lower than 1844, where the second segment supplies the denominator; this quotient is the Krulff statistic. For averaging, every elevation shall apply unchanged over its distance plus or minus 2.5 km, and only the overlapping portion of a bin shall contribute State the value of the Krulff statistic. 1.07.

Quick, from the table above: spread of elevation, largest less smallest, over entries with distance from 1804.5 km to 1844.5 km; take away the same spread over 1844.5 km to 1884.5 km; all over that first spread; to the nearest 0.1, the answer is -1.4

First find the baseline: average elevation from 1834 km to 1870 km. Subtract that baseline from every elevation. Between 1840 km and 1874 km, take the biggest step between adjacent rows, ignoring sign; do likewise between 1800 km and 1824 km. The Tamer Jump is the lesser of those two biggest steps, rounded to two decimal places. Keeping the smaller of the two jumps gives 1.34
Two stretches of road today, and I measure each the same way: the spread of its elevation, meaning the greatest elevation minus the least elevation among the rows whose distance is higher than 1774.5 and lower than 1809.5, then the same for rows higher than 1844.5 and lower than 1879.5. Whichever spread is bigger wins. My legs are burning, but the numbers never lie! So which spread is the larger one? 5.4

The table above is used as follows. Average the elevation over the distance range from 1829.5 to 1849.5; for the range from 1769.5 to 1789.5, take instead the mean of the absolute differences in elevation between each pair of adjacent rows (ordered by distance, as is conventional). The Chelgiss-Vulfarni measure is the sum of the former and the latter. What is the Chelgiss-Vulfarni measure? 36.3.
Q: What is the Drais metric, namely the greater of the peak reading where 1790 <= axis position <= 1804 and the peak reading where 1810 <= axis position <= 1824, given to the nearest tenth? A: 38.6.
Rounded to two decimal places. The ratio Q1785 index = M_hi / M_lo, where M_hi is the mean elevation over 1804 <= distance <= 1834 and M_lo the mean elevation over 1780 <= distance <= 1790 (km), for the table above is 0.92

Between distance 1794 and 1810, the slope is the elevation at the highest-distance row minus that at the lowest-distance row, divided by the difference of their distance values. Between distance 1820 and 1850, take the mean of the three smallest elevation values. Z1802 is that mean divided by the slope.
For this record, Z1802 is -220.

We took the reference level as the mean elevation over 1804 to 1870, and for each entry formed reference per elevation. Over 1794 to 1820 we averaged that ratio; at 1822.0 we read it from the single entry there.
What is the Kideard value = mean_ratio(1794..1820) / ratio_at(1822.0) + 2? 3.01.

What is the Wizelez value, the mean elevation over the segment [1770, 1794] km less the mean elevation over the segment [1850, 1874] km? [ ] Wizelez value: 4.3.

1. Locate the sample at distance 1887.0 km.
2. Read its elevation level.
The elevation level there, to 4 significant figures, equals 39.00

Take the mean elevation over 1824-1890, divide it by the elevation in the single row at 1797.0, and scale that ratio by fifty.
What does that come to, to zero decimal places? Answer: 48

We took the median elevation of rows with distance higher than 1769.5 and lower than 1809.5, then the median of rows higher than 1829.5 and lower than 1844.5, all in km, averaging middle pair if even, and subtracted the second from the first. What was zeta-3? 3.4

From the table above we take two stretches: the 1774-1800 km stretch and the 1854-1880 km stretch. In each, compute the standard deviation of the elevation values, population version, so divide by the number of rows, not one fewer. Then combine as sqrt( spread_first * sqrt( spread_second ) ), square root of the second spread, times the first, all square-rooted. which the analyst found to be 1.23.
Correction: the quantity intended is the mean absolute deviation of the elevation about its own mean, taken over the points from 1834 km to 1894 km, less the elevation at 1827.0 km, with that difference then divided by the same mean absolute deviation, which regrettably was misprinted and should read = -17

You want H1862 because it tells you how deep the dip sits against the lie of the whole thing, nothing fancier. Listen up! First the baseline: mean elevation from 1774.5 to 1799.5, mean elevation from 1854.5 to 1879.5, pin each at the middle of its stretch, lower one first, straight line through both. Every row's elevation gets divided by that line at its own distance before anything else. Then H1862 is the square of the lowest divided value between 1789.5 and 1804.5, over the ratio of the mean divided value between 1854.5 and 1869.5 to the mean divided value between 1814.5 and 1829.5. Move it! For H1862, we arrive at 0.87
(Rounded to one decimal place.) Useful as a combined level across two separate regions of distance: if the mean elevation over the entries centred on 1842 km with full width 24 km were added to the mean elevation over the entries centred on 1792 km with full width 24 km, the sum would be 72.4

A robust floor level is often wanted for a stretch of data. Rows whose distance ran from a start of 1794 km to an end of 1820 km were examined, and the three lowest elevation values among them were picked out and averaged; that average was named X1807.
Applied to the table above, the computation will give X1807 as 35.2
